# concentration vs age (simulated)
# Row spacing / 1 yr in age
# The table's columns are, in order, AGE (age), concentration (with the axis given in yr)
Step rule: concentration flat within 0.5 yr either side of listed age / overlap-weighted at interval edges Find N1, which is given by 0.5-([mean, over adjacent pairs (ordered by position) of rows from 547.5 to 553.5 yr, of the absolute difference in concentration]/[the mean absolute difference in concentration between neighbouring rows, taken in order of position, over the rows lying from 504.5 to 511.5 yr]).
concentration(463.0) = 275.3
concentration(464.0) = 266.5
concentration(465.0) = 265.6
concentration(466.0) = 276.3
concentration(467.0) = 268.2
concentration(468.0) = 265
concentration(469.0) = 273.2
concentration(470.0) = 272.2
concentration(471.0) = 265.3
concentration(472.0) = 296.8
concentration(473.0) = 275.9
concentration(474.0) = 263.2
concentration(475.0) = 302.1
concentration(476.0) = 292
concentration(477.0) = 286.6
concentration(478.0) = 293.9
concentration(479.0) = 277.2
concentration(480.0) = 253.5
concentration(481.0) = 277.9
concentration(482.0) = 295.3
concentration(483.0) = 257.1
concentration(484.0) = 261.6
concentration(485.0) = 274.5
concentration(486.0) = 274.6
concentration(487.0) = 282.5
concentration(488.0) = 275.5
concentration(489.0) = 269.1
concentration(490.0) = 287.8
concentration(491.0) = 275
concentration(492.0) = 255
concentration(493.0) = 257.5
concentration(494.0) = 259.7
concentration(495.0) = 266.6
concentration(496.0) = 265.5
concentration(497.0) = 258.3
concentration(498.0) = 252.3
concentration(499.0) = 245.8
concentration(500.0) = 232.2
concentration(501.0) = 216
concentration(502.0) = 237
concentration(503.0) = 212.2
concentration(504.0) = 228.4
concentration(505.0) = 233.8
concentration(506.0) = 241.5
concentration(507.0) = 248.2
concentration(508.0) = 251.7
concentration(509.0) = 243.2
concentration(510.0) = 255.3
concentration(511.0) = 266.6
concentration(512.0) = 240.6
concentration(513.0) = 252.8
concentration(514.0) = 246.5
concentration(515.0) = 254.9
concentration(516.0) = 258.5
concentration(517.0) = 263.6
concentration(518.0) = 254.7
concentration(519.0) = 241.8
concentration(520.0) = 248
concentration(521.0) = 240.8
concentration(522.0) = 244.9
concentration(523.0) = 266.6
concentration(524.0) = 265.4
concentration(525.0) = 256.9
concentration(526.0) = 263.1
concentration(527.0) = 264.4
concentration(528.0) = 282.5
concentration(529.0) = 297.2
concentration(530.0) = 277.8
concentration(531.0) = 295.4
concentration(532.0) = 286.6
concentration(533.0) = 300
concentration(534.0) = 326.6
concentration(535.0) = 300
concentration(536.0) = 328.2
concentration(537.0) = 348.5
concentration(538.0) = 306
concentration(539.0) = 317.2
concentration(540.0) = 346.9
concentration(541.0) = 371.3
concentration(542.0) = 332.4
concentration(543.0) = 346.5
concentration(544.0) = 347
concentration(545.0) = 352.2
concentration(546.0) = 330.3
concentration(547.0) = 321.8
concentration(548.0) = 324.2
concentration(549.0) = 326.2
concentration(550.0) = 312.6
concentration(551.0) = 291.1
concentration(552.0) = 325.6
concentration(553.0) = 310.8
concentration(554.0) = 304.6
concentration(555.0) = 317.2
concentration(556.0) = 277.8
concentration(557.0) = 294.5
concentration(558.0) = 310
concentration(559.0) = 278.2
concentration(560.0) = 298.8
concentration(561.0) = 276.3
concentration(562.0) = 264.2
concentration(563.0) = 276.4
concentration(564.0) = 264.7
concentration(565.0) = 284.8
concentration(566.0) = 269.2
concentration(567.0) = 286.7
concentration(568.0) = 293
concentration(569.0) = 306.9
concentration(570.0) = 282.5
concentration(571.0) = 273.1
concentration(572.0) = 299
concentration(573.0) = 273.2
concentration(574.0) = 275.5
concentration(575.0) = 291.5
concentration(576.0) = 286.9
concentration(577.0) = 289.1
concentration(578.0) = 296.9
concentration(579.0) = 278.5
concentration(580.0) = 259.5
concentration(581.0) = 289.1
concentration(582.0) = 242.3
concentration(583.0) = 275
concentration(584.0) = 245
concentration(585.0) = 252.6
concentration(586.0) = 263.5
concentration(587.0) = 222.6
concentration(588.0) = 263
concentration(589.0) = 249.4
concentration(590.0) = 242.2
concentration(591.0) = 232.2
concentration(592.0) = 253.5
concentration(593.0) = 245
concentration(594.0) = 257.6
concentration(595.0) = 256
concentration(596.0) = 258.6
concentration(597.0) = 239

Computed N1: -1.6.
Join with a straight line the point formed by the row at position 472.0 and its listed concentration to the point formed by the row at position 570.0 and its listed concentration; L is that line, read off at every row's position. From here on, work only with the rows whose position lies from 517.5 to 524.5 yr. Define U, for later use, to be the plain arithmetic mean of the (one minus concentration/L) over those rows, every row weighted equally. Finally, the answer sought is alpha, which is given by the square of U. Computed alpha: 0.017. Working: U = 0.131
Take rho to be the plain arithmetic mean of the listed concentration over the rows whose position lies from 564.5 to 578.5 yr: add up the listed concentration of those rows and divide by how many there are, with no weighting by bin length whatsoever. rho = 286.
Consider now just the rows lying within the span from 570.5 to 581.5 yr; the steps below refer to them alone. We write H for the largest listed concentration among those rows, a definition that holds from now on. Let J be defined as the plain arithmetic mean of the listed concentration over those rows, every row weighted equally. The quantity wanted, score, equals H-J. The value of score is 16.1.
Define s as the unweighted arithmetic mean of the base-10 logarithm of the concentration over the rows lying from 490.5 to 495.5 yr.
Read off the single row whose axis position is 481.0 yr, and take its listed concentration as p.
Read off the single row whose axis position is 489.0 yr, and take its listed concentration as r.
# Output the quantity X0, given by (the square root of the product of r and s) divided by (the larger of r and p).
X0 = 0.092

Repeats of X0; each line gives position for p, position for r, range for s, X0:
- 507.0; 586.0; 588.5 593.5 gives 0.095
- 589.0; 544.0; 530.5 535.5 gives 0.085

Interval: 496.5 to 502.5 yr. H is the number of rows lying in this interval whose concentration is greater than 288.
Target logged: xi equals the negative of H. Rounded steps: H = 0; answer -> 0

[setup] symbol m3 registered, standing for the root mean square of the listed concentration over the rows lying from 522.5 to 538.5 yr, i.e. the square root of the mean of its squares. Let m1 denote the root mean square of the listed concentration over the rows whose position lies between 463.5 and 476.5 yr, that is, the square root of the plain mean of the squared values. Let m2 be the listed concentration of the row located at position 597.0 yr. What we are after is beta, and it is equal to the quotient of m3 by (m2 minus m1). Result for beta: -8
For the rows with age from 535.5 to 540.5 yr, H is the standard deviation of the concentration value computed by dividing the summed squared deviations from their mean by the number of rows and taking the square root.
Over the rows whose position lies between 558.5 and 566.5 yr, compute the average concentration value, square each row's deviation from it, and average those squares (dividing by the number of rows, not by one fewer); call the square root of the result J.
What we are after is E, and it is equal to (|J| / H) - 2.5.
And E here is -1.85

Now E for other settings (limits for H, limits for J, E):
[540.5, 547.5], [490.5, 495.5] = -2.03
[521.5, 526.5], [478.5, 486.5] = -0.91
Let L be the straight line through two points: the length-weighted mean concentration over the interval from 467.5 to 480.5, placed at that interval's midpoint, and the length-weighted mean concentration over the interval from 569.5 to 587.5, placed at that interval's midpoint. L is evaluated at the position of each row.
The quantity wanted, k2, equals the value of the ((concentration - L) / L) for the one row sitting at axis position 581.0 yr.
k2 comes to 0.06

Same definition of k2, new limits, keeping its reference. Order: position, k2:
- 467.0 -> -0.04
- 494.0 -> -0.06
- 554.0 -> 0.11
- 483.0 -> -0.07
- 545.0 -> 0.29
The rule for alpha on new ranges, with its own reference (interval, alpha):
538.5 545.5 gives 0.041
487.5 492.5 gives 0.005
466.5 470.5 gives 0.009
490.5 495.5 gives 0.011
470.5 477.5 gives 0.002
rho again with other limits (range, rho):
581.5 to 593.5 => 249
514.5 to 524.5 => 254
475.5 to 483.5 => 279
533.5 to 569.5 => 310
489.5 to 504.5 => 250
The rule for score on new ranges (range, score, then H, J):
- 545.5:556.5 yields 17.4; 330.3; 313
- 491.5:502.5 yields 17.0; 266.6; 250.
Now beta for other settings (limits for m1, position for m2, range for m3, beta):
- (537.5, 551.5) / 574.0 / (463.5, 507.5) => -5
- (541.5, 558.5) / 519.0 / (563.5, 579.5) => -4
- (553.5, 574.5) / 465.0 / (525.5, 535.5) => -14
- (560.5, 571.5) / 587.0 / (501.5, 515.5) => -4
